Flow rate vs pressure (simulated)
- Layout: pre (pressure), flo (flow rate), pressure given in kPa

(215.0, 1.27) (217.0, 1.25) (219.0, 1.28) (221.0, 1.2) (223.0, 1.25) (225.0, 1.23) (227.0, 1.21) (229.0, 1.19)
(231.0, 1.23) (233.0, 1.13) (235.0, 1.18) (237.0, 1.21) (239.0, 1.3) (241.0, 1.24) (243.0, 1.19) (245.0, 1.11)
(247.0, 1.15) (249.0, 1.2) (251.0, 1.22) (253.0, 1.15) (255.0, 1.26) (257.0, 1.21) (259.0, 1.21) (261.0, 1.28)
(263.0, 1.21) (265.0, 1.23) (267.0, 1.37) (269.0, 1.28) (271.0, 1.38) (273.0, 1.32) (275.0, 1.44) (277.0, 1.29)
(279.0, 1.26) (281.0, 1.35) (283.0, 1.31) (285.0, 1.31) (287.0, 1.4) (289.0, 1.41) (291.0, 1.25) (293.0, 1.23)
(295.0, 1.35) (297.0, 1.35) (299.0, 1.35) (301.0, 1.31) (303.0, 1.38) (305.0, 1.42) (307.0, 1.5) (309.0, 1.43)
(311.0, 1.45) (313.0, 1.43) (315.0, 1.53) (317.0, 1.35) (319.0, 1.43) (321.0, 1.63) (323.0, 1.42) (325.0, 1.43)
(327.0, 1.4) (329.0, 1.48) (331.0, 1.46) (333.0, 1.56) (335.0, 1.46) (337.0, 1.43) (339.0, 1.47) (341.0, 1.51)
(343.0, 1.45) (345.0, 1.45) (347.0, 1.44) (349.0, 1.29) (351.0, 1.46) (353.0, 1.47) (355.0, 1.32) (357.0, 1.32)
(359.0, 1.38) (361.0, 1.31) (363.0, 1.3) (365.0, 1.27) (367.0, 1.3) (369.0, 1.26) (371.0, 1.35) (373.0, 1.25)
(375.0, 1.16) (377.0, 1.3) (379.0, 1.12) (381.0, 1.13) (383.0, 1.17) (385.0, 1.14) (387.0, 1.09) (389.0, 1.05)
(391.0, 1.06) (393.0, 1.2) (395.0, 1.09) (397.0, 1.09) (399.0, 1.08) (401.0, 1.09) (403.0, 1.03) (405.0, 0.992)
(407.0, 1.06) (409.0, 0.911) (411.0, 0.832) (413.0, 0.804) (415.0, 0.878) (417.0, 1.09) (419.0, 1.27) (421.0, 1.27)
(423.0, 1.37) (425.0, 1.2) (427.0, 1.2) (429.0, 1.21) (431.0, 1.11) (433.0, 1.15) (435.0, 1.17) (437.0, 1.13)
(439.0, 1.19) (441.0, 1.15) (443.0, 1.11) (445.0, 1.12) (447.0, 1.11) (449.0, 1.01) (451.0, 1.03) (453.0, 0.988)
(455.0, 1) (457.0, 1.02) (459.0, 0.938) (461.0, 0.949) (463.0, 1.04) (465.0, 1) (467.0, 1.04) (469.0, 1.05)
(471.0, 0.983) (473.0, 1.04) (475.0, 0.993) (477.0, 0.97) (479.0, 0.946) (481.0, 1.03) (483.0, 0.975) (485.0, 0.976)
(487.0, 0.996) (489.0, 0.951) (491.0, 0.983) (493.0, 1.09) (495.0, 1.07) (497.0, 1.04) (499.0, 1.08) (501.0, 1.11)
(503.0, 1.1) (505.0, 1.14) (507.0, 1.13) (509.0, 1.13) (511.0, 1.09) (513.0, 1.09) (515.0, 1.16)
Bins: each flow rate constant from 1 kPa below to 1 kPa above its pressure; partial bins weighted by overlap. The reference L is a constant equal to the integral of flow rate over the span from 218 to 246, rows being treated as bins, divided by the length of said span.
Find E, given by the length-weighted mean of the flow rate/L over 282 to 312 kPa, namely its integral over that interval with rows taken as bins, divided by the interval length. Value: 1.13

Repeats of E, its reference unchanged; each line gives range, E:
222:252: 0.99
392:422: 0.86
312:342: 1.21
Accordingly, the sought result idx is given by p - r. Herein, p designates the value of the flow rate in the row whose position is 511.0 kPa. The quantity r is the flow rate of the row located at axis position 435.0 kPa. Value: -0.1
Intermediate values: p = 1.09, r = 1.17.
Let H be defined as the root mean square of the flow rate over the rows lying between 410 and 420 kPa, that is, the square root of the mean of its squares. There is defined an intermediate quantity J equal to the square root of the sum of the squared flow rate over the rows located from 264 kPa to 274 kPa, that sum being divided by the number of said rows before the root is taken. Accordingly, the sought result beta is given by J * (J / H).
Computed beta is 1.8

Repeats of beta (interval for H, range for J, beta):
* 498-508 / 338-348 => 1.9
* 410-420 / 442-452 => 1.2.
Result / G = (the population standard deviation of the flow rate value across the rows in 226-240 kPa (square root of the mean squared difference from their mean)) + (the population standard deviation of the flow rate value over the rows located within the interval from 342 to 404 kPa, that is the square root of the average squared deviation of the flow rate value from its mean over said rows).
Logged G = 0.184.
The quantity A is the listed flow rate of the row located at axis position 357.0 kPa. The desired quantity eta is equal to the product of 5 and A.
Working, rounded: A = 1.32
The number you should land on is 6.6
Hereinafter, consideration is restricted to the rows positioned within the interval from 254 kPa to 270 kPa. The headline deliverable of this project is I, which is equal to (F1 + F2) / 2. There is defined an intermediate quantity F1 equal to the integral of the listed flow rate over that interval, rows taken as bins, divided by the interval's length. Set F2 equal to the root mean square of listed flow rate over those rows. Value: 1.26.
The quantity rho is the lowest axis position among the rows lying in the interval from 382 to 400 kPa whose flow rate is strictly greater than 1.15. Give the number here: 383.0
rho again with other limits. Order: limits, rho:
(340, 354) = 341.0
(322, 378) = 323.0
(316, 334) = 317.0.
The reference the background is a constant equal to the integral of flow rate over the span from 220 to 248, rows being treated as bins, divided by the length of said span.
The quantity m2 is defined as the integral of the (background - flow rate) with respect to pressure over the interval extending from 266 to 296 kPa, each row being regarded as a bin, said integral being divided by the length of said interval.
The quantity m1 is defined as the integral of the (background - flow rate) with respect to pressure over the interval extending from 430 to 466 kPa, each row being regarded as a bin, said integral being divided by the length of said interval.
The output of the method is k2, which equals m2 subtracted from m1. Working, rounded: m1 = 0.13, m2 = -0.13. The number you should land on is 0.26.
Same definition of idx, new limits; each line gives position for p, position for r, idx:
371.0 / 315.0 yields -0.2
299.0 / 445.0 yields 0.2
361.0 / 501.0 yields 0.2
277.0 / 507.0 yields 0.2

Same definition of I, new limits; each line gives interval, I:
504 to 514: 1.12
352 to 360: 1.37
